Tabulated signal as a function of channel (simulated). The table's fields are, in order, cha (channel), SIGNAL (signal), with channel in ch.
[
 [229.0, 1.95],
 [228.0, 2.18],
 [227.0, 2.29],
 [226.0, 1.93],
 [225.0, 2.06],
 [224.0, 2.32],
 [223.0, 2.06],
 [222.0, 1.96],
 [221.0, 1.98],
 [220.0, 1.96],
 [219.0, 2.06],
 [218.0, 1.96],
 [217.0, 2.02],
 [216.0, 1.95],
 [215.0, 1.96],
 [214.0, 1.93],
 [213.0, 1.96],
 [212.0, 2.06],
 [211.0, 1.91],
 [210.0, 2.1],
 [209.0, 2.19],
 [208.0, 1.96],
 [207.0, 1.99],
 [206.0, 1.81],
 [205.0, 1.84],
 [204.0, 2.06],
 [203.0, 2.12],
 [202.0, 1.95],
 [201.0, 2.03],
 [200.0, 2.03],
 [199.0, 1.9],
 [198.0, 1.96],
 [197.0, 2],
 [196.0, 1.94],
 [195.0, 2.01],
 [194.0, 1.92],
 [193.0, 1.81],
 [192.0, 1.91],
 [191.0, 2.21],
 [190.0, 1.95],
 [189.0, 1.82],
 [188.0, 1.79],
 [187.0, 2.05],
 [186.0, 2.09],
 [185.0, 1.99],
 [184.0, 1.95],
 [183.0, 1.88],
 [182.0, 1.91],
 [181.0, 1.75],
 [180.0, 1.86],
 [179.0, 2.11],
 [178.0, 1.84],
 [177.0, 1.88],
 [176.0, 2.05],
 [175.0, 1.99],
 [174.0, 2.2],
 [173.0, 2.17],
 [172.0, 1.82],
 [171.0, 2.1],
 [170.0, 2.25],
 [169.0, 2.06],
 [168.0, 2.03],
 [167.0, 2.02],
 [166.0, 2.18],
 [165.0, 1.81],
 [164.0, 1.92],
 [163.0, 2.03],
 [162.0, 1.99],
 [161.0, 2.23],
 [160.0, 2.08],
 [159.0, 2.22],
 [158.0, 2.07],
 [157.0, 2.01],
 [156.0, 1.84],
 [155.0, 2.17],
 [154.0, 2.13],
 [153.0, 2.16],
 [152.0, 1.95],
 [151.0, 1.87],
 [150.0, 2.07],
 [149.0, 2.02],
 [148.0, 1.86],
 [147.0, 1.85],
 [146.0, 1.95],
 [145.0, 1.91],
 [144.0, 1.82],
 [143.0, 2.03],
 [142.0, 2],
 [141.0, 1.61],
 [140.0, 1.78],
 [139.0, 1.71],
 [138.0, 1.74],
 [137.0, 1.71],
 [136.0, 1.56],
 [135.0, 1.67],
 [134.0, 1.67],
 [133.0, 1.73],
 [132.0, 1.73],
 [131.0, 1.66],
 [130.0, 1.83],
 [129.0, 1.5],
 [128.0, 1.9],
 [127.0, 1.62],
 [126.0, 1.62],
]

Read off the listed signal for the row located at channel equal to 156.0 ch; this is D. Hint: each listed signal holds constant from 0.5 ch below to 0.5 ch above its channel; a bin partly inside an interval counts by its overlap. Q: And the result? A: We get 1.84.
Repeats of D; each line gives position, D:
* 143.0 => 2.03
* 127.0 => 1.62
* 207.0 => 1.99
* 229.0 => 1.95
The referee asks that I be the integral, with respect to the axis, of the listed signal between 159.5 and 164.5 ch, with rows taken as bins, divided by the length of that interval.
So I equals 2.05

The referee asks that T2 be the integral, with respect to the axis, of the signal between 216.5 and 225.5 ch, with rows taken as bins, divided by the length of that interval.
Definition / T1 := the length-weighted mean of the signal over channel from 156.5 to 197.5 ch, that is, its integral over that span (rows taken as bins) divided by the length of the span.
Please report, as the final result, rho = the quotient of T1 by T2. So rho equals 0.98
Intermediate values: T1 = 2.00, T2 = 2.04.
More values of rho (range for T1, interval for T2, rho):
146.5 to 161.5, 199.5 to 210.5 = 1.01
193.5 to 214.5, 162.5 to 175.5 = 0.97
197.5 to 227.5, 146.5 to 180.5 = 0.99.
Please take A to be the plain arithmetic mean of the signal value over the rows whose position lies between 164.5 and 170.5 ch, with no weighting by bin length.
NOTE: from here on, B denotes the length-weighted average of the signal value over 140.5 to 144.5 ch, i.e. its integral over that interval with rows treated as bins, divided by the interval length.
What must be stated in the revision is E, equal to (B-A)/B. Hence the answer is -0.10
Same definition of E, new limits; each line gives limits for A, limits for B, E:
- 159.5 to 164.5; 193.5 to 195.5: -0.04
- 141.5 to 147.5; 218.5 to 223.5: 0.04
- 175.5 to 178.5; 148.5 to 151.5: 0.03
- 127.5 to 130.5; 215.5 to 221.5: 0.12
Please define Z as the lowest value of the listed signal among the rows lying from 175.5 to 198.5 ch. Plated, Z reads 1.75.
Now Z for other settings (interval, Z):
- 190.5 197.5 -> 1.81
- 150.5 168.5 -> 1.81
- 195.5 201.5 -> 1.9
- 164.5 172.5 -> 1.81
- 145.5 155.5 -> 1.85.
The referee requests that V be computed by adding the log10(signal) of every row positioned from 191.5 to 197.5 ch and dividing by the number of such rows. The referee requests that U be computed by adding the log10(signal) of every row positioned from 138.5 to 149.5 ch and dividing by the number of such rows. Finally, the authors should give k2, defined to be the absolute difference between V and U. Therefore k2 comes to 0.015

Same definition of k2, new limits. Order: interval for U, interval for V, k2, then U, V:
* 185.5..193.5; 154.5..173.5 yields 0.022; 0.290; 0.311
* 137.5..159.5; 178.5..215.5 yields 0.005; 0.287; 0.293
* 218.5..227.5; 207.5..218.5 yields 0.014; 0.315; 0.301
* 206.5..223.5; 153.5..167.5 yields 0.010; 0.301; 0.311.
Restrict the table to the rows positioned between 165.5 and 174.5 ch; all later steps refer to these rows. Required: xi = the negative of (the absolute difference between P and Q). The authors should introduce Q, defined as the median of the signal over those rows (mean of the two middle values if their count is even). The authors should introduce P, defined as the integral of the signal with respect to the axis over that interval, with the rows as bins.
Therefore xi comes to -17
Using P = 19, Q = 2.10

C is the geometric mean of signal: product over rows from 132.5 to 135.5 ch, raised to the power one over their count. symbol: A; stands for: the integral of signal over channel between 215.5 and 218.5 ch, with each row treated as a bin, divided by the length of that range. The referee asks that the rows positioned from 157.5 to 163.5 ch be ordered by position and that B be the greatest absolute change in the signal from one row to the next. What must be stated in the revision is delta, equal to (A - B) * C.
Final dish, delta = 2.9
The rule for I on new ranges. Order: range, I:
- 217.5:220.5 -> 1.99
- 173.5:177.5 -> 2.03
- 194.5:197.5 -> 1.98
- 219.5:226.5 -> 2.04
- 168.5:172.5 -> 2.06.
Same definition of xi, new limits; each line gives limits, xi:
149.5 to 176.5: -53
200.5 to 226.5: -50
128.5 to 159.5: -56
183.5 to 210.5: -51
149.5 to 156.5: -12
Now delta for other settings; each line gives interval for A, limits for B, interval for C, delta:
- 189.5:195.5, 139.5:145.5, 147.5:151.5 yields 3.1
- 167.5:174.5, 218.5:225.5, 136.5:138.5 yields 3.2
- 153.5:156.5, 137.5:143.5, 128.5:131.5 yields 2.7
